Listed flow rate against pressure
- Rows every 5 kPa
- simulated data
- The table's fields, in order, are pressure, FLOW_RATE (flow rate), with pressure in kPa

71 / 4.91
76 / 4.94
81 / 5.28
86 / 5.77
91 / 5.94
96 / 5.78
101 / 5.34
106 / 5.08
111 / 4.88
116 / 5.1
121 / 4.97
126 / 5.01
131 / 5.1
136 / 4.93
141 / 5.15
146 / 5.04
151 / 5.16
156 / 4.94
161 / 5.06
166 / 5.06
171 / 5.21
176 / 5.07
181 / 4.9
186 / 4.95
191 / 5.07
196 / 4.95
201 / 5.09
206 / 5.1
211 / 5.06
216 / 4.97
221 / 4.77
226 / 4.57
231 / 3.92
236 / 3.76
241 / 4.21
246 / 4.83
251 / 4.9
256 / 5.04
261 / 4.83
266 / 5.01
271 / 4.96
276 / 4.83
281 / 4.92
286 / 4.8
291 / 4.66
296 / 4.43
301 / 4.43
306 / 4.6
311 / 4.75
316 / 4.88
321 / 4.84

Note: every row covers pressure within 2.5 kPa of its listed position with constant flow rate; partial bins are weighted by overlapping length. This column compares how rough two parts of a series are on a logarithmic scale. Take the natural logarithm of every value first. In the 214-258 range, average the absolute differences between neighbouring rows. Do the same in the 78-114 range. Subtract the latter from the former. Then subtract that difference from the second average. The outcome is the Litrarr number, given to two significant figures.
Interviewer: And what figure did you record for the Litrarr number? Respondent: 0.033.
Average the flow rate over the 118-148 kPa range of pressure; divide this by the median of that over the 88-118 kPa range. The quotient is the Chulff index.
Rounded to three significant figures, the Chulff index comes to 0.964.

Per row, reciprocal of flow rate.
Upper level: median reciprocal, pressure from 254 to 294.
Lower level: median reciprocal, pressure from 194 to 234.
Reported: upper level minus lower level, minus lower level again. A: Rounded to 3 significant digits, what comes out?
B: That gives -0.198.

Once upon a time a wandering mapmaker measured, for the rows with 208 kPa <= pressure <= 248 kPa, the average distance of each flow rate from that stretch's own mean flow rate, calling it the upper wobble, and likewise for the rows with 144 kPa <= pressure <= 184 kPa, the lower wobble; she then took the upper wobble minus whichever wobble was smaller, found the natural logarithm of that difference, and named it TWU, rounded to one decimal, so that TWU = -1.1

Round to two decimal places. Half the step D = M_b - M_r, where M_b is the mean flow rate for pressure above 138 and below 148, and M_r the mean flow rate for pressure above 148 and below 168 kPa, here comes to 0.02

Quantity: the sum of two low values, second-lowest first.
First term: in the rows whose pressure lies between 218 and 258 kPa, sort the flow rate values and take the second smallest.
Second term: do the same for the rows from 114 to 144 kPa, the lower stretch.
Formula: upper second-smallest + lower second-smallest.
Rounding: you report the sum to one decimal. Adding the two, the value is 8.9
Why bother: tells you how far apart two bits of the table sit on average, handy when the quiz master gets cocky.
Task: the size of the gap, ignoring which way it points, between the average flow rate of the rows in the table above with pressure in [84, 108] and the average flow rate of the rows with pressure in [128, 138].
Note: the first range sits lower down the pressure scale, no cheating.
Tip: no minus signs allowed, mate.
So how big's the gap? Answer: 0.57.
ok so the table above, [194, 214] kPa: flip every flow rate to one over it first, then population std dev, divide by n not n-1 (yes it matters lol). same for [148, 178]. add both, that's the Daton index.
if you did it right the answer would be 0.006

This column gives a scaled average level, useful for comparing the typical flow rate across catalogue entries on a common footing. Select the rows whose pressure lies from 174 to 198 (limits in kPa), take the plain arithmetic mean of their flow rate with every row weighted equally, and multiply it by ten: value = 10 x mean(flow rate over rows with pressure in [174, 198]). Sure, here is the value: 49.9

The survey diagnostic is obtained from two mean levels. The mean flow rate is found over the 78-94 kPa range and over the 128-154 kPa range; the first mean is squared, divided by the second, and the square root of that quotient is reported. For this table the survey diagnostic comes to 2.51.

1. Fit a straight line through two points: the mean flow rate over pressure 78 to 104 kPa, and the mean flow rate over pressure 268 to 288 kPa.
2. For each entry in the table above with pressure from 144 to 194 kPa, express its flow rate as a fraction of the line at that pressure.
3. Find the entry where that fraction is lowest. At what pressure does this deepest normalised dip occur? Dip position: 156 kPa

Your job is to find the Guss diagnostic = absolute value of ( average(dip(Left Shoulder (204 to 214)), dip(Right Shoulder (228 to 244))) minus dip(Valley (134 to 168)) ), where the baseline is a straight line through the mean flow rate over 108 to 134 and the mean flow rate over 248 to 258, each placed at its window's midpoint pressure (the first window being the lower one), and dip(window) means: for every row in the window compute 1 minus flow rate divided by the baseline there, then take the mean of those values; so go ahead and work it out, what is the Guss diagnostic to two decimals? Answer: 0.10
